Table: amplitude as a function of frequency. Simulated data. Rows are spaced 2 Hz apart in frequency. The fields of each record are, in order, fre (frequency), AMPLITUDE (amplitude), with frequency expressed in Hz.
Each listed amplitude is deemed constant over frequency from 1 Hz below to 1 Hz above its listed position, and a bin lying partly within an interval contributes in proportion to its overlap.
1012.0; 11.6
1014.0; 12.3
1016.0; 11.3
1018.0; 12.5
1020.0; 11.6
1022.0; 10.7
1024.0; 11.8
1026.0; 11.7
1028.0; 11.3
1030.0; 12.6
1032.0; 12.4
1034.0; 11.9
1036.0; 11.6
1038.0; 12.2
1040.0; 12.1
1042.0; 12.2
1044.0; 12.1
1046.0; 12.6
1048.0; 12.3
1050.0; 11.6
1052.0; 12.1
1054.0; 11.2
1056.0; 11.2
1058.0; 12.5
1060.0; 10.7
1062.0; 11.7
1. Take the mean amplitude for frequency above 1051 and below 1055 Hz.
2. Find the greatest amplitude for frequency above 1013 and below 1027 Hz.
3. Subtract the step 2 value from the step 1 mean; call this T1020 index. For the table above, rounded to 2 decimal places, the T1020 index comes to -0.85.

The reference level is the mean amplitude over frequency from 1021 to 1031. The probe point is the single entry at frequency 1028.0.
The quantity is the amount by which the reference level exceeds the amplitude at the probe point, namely 0.3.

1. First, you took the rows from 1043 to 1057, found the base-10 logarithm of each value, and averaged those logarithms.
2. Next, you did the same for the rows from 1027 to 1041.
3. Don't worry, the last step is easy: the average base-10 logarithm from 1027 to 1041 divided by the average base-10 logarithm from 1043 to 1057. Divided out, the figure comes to 1.00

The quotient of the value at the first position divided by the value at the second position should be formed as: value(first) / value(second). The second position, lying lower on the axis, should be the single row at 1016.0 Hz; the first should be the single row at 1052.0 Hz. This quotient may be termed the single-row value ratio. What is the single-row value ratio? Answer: 1.07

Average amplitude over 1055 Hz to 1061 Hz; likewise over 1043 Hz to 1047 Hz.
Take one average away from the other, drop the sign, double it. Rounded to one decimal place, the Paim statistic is 1.8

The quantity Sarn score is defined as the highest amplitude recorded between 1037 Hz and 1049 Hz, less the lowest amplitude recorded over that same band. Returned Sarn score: 0.50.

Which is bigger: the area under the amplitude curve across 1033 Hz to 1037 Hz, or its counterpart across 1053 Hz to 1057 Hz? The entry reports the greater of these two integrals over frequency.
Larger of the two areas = 47.0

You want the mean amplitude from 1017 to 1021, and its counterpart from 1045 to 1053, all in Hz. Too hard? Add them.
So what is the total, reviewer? 24.2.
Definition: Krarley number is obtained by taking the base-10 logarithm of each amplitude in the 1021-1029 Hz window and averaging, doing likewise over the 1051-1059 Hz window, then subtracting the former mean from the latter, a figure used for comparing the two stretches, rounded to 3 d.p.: 0.014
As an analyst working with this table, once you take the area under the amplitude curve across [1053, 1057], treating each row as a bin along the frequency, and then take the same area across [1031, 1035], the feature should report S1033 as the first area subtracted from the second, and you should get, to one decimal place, 3.8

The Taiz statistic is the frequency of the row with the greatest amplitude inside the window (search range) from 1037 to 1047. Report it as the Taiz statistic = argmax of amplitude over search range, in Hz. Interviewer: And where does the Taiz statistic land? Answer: 1046.0 Hz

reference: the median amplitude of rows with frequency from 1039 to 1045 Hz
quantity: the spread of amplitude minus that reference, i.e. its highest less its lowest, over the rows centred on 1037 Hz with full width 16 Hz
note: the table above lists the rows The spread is 1.0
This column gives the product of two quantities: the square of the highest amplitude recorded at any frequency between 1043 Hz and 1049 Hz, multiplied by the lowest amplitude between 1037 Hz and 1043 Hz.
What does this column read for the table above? 1921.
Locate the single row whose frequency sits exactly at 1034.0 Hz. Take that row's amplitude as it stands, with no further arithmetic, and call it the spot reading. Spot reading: 11.9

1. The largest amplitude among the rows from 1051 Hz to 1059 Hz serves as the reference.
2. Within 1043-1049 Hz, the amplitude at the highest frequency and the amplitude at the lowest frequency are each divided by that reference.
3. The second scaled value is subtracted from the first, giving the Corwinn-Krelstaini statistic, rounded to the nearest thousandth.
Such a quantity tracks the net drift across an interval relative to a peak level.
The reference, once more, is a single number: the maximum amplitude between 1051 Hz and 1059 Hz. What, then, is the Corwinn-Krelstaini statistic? 0.016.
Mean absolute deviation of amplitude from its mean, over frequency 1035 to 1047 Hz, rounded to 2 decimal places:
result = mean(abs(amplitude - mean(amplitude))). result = 0.20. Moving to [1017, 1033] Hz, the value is 0.51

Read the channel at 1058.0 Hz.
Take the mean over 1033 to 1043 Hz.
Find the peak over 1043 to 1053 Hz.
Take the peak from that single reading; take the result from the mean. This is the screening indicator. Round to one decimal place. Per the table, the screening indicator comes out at 12.1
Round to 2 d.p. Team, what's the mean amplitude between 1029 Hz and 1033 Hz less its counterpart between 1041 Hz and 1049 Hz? 0.20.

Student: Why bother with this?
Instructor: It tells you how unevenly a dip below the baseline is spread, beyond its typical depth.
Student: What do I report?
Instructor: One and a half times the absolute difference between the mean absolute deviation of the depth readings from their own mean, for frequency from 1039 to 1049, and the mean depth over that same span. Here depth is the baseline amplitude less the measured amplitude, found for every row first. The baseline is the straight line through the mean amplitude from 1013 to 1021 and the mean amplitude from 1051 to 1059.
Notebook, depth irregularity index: 0.93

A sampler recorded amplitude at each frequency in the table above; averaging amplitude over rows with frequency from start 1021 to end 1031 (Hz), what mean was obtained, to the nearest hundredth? 11.62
